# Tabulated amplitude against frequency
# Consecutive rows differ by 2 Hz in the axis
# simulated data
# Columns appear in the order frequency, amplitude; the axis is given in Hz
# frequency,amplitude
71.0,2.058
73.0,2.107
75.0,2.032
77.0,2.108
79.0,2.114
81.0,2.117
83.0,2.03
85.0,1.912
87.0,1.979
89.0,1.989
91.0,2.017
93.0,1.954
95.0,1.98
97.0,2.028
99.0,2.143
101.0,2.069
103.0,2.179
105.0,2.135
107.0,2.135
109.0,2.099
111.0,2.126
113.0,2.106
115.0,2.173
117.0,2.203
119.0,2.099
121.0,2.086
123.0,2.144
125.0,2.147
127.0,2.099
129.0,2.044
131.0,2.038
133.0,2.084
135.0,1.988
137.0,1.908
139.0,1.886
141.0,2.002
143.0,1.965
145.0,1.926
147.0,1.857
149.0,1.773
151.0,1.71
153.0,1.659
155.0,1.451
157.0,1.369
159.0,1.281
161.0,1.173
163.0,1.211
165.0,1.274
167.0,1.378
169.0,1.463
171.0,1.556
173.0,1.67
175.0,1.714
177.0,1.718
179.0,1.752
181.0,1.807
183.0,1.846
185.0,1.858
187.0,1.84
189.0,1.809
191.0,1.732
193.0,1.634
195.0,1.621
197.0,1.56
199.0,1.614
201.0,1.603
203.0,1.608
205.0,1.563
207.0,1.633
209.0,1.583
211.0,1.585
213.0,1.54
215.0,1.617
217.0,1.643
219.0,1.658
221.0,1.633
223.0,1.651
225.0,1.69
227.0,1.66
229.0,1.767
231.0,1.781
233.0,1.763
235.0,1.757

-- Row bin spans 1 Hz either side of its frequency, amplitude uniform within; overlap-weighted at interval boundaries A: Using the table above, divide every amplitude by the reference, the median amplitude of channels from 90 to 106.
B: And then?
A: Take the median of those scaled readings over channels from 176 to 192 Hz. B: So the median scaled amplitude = 0.88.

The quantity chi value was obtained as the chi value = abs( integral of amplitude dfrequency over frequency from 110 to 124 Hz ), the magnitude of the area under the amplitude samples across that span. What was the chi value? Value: 30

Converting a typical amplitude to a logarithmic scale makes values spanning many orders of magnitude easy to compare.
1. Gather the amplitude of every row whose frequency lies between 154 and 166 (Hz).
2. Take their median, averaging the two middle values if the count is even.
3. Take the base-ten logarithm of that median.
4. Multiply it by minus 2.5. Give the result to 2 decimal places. -0.27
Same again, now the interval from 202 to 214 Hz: -0.50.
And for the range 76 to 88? -0.79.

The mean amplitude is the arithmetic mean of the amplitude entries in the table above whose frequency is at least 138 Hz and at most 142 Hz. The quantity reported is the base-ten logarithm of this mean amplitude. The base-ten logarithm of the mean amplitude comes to 0.29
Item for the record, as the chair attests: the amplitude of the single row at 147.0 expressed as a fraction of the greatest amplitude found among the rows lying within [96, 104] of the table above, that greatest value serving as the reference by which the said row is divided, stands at 0.85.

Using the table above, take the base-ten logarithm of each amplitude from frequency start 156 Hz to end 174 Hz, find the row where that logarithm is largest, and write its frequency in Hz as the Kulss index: 173.0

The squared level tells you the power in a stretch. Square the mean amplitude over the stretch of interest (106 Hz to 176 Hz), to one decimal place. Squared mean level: 3.3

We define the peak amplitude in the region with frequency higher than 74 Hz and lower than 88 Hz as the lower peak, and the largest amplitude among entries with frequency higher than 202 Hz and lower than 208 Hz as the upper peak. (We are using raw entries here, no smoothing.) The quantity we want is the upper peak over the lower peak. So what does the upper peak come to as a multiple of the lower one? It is 0.77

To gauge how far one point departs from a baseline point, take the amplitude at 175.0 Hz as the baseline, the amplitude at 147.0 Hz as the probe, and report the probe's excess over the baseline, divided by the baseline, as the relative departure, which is 0.08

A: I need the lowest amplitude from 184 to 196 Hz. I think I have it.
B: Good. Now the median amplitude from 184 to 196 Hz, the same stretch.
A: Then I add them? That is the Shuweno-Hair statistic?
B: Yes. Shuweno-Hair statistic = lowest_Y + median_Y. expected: 3.4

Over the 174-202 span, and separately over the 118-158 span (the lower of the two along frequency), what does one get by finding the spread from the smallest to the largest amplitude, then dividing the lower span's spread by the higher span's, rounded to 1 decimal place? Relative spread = 2.6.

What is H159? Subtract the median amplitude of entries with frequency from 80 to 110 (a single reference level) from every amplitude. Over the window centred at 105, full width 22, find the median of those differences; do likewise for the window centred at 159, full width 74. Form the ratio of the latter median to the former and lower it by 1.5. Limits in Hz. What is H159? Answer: -4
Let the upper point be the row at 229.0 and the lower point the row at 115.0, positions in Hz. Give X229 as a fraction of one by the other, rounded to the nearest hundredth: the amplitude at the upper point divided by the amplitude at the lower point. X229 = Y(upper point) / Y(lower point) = 0.81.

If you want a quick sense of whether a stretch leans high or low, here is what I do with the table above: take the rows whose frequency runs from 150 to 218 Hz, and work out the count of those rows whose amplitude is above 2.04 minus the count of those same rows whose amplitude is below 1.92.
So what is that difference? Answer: -34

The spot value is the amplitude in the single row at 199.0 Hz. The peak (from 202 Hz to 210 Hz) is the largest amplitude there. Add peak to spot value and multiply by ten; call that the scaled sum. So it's 32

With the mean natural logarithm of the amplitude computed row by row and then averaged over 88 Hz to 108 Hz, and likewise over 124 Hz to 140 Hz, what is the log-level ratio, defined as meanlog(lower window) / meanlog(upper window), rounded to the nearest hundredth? 1.03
